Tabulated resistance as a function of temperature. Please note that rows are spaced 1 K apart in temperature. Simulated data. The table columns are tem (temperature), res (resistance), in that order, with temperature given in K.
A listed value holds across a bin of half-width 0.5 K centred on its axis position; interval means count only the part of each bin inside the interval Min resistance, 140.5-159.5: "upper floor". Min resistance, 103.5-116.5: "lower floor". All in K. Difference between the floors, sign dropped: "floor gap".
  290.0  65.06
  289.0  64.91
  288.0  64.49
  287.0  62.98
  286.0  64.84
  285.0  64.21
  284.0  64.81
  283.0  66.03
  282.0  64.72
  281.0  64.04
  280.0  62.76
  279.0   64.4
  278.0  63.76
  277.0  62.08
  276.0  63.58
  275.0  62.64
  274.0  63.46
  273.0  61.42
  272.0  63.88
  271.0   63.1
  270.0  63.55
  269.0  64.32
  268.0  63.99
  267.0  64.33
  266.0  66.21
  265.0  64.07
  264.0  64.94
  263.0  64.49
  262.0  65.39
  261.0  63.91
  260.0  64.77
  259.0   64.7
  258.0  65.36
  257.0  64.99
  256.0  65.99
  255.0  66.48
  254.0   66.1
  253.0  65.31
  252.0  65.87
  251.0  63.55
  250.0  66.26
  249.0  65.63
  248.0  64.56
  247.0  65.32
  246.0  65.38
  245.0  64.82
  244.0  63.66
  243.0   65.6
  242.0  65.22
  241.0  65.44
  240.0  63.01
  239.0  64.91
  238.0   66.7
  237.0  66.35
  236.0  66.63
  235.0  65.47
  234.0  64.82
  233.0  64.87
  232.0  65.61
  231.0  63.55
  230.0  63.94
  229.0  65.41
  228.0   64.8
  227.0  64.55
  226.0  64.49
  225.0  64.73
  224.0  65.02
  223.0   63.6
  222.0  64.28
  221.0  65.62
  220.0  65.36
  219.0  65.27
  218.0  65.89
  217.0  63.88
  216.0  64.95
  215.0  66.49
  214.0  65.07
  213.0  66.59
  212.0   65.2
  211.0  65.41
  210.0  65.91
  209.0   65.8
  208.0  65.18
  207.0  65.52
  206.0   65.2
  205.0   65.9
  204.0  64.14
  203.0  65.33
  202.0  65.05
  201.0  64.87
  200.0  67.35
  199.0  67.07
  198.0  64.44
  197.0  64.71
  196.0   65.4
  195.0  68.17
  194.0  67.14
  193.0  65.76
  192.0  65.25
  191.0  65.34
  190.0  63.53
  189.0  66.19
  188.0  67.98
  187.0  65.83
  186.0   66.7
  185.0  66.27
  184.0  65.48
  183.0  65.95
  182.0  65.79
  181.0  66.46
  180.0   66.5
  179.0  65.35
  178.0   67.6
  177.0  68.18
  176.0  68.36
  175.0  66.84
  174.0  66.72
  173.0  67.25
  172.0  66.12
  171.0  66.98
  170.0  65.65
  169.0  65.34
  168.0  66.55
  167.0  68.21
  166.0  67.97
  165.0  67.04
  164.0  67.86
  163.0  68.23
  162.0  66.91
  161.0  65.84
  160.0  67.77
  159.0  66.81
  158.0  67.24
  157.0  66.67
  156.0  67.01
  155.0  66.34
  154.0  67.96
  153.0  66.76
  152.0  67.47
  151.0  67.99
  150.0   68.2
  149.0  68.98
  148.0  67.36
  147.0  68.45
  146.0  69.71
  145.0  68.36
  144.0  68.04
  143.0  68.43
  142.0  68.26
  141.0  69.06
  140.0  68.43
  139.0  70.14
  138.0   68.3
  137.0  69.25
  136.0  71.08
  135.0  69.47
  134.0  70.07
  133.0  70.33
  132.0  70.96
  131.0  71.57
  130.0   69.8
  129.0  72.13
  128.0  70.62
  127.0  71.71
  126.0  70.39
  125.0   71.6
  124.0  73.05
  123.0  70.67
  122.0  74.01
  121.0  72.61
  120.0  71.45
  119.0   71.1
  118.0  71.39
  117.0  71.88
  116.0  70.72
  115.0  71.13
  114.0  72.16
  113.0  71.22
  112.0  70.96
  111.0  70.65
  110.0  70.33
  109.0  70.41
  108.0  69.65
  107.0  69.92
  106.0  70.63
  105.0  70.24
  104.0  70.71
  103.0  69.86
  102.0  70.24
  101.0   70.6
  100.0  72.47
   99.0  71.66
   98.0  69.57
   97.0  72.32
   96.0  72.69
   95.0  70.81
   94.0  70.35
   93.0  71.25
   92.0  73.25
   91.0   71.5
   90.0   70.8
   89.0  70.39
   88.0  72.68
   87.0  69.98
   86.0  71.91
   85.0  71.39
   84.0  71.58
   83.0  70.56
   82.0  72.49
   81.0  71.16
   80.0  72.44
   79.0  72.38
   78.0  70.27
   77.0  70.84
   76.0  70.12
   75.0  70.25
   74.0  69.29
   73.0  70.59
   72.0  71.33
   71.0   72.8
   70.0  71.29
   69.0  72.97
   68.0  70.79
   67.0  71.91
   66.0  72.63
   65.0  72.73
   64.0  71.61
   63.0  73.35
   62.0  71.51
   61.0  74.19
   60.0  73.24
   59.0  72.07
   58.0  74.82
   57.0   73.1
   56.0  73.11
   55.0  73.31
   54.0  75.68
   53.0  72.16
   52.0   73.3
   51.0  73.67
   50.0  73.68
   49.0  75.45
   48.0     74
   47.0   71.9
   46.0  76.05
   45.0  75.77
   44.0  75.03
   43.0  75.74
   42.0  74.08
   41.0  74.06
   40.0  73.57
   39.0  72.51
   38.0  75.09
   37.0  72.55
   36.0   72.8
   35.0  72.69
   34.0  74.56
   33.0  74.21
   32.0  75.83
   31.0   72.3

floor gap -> 3.31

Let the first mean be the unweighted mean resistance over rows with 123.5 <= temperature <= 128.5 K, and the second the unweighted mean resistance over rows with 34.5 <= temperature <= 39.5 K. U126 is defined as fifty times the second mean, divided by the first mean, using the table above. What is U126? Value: 51.2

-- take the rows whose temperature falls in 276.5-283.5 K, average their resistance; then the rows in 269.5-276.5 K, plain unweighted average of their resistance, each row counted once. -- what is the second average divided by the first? 0.99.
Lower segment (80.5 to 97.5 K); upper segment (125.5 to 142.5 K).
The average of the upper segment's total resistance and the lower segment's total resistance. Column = 1203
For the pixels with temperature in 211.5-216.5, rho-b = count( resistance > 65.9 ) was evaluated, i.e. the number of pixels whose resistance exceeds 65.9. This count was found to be 2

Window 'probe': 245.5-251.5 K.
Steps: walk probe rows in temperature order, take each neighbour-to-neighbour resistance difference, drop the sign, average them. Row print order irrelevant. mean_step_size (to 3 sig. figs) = 1.05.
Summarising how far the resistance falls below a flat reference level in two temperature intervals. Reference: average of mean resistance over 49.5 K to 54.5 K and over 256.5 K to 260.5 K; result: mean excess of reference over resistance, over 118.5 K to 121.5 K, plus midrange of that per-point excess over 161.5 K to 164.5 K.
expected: -1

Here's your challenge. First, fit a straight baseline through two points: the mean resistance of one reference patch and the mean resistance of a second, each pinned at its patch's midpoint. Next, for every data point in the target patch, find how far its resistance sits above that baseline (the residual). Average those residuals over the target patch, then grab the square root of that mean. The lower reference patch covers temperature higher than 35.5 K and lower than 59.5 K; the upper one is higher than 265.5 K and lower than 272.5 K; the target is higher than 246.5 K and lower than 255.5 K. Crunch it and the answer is 0.68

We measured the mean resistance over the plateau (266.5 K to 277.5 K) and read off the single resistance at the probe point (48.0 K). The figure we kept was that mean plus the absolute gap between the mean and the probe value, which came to 74.0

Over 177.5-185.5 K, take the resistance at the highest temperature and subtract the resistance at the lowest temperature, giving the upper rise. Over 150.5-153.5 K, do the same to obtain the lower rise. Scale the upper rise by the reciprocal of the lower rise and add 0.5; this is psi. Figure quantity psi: 1.6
